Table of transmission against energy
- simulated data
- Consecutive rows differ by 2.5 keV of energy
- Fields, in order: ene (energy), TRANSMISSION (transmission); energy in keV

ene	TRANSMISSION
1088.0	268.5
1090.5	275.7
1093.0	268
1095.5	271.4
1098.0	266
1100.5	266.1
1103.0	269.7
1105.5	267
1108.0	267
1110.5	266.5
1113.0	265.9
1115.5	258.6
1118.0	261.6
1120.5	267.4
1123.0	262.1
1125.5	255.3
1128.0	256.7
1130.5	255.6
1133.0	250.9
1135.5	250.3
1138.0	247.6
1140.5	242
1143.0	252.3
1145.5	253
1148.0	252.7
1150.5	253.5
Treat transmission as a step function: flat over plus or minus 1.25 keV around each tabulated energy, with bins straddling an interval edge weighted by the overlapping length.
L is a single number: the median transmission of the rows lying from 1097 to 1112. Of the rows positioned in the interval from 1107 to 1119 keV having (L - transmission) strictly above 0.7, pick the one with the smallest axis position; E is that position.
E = 1113.0 keV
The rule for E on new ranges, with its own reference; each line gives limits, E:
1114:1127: 1115.5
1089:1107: 1098.0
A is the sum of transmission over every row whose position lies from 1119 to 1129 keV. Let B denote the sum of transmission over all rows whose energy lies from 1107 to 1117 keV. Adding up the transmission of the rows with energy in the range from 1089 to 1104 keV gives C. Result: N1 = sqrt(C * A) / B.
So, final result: 1.23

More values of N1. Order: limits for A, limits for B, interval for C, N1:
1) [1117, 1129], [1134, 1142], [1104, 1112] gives 1.38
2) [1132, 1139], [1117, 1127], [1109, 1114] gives 0.60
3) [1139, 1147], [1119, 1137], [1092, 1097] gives 0.35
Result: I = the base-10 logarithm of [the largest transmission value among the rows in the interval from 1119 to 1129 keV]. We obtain 2.427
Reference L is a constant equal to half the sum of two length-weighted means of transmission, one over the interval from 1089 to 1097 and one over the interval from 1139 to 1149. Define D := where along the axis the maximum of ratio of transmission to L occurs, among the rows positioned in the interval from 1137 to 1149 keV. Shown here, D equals 1145.5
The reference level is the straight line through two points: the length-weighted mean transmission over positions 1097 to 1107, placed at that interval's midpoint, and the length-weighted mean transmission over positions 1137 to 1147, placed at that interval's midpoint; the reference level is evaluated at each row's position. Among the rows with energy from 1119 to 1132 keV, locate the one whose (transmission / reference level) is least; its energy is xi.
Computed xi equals 1125.5 keV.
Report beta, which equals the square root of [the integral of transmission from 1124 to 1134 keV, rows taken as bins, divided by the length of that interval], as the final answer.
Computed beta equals 16.0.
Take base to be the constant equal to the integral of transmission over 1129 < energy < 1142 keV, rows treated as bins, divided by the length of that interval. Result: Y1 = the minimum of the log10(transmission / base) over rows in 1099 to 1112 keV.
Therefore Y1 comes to 0.028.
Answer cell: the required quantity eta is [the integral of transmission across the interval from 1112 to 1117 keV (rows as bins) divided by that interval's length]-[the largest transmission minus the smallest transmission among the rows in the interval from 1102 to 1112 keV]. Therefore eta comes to 259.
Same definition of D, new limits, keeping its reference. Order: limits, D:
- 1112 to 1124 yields 1120.5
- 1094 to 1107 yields 1095.5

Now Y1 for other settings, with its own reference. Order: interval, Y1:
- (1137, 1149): -0.013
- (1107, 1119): 0.016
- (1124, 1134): 0.002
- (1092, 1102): 0.028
